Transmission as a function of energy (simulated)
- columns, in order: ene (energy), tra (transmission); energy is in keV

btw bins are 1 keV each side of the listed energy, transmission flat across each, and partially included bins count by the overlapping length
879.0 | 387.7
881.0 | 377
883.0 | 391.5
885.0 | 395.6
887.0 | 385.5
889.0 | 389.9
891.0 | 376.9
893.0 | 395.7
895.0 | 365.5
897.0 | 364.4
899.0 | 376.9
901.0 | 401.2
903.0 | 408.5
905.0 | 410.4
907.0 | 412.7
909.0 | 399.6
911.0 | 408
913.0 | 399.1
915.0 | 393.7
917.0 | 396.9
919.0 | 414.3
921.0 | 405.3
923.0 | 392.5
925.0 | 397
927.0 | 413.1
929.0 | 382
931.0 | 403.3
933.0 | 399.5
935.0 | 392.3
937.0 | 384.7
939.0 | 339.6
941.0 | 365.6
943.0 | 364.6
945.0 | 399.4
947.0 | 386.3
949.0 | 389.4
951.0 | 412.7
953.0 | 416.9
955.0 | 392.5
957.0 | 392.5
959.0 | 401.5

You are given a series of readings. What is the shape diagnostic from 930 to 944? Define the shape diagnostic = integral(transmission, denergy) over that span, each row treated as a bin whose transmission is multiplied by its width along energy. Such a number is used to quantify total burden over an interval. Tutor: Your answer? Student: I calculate 5299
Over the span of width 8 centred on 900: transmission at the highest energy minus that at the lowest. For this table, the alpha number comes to 44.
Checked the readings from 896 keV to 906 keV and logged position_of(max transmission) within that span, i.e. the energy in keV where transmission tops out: 905.0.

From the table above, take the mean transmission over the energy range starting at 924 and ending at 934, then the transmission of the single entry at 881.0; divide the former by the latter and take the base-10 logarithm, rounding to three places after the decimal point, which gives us 0.025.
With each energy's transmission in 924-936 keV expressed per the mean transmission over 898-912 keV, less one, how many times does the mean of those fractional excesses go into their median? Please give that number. 0.92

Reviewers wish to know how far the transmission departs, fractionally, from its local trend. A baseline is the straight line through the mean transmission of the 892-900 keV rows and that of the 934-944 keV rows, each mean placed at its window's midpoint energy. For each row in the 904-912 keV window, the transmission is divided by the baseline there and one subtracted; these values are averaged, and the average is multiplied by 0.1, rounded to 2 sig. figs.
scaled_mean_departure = 0.0090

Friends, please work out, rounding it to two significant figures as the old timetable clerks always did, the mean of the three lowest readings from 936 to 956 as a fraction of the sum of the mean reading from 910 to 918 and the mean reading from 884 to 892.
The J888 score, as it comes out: 0.45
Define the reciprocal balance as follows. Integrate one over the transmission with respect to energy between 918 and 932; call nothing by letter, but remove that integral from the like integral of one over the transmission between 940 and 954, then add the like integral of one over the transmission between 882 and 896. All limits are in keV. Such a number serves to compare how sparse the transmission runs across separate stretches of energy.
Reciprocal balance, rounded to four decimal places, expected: 0.0373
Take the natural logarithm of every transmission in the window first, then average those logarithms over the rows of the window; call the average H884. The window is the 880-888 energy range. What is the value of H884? 5.96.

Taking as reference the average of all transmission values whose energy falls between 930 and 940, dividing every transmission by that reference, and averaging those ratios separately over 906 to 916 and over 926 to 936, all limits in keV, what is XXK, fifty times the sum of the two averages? 104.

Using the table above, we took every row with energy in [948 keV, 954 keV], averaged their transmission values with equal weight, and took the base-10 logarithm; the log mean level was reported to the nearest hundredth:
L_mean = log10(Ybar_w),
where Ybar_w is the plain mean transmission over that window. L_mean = 2.61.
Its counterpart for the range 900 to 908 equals 2.61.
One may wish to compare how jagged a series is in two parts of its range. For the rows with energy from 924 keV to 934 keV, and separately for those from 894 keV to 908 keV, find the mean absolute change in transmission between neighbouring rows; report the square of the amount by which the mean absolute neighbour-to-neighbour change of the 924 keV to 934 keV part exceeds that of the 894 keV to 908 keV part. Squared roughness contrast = 97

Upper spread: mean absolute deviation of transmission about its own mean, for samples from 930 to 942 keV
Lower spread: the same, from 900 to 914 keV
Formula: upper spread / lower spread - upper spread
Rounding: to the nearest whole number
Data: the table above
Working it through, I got -15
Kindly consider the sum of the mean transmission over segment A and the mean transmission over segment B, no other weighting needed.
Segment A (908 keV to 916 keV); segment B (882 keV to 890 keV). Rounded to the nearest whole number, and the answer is 791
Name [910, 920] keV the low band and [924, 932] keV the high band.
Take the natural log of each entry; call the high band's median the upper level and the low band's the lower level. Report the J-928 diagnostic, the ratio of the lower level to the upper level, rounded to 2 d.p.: 1.00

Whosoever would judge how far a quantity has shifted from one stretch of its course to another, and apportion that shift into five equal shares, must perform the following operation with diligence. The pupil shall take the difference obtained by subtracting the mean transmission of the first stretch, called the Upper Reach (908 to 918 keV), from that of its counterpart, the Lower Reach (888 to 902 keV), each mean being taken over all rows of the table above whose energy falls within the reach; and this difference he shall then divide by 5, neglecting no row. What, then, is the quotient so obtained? -3.6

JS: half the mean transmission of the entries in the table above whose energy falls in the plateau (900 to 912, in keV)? 203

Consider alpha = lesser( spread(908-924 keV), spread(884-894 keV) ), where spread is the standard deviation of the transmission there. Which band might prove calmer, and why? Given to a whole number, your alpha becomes 7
